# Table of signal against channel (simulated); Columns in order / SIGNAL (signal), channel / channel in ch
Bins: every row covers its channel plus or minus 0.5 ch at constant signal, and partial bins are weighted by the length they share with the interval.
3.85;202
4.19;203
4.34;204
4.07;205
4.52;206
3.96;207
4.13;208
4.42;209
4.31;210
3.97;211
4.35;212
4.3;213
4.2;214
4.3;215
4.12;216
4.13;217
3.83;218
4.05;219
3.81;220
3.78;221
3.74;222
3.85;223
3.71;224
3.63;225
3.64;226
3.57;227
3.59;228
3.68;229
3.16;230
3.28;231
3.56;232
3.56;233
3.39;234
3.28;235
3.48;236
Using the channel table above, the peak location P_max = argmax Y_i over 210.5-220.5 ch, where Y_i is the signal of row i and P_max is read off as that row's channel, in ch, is 212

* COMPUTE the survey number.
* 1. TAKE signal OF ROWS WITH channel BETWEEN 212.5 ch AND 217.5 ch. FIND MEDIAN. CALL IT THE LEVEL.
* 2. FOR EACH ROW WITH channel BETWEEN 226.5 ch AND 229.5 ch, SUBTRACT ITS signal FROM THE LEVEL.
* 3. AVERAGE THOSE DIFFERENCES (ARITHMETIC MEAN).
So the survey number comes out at 0.59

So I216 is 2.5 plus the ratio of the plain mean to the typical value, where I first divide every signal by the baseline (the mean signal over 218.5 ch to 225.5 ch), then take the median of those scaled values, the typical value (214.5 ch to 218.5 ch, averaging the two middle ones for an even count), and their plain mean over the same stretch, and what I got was 3.49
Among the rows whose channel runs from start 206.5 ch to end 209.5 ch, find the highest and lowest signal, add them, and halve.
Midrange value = 4.19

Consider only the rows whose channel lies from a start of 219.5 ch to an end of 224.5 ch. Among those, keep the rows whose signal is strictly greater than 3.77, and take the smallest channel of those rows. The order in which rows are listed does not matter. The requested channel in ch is 220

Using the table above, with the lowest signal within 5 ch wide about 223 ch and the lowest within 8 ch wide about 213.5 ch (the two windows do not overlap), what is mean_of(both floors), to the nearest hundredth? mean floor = 3.80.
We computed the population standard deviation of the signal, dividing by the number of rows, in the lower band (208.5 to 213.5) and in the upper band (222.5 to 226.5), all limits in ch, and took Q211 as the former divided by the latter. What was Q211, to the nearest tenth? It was 1.8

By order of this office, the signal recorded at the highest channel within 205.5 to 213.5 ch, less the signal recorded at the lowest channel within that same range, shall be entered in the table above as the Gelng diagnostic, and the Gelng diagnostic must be -0.22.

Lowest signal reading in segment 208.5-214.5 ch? 3.97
